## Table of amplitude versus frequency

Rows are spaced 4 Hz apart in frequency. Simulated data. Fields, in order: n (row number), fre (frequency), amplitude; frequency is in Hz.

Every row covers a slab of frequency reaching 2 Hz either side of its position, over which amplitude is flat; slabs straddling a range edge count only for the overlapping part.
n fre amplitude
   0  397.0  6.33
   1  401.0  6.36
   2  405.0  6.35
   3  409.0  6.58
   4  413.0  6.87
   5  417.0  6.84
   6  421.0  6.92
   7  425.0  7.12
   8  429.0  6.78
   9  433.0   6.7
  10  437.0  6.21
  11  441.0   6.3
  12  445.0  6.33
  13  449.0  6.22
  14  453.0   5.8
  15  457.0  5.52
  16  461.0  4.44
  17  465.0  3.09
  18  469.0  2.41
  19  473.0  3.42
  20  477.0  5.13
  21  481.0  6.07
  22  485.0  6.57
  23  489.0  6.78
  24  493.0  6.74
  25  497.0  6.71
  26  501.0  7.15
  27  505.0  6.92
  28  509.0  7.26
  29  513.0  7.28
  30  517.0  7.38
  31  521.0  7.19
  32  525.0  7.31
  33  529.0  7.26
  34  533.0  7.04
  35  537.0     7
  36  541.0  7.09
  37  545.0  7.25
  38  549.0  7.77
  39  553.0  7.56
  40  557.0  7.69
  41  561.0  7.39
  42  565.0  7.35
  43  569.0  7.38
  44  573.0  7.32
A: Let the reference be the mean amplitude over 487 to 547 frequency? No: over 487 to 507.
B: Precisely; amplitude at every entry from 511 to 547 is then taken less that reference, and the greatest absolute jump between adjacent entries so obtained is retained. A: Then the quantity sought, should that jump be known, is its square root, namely 0.47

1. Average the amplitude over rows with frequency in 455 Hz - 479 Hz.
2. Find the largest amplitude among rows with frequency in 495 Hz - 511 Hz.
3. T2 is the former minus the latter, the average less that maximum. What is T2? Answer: -3.26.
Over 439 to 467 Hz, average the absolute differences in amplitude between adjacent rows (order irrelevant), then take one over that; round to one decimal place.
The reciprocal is 1.8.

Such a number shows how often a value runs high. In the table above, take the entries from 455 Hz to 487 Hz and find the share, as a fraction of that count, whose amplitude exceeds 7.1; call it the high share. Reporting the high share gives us 0.00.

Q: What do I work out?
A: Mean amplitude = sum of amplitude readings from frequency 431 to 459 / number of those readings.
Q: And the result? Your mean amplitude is 6.2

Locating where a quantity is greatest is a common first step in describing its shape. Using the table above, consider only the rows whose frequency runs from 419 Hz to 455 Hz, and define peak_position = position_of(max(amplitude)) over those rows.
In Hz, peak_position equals 425.0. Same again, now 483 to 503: 501.0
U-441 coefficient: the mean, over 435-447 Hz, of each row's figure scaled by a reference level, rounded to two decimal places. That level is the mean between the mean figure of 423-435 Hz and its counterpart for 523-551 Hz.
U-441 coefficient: 0.89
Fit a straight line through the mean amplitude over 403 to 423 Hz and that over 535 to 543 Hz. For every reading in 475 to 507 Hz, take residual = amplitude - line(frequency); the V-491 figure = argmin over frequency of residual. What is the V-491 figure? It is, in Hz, 477.0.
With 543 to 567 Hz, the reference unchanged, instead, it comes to 545.0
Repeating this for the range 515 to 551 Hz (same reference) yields 537.0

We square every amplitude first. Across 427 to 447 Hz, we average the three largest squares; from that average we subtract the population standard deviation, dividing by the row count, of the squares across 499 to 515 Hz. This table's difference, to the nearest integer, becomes 42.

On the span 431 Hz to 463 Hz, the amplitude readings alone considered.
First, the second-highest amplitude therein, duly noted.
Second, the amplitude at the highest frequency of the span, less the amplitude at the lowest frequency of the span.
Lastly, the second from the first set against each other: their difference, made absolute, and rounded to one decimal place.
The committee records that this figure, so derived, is 8.6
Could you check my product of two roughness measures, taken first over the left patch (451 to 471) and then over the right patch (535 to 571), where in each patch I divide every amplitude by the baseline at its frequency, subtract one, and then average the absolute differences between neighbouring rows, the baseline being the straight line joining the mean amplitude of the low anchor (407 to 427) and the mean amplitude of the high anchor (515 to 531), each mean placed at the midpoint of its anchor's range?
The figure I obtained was 0.0030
